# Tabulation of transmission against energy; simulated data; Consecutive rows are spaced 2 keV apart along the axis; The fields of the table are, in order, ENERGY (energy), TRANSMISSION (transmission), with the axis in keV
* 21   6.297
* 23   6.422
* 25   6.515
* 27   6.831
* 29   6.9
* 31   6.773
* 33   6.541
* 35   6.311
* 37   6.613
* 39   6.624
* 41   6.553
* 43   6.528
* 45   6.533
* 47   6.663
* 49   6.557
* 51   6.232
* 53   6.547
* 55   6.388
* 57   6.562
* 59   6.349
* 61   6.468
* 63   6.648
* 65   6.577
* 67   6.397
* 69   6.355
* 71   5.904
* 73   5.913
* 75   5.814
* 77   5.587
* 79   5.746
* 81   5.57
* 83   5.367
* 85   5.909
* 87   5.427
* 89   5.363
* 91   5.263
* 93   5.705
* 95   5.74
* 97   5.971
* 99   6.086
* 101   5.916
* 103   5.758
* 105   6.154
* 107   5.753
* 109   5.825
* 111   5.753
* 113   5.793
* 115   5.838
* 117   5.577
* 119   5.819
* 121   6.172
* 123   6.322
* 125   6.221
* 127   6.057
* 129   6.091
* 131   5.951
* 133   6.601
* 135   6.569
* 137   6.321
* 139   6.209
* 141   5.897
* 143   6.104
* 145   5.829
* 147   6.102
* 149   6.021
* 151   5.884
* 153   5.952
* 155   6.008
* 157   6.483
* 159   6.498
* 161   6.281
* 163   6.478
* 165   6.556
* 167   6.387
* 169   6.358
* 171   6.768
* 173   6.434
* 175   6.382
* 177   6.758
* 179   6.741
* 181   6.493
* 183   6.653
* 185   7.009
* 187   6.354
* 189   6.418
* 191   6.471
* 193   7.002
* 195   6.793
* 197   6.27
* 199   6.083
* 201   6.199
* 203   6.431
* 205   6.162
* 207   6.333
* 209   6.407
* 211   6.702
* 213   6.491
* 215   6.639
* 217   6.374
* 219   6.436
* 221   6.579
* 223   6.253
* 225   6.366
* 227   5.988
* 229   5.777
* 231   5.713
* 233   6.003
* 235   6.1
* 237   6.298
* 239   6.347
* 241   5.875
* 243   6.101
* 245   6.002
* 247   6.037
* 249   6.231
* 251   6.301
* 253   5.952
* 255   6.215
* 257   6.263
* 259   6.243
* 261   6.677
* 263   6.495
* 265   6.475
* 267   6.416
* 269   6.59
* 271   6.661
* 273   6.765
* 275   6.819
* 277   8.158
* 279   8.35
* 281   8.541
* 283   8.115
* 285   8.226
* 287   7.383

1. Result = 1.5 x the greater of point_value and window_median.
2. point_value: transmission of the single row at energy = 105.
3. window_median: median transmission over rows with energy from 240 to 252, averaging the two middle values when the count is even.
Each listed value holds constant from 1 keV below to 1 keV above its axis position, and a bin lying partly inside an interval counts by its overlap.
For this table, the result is 9.2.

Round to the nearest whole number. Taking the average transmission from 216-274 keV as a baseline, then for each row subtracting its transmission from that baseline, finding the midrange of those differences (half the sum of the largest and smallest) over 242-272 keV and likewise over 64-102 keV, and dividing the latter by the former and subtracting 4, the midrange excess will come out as -10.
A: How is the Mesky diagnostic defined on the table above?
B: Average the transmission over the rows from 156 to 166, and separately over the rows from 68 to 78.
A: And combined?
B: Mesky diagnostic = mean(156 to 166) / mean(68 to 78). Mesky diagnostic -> 1.09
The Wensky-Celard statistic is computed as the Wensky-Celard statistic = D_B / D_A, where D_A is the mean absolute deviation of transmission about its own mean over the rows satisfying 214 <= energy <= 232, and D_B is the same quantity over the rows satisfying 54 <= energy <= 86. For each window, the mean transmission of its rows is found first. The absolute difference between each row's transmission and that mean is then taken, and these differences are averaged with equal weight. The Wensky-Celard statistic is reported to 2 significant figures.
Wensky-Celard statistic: 1.4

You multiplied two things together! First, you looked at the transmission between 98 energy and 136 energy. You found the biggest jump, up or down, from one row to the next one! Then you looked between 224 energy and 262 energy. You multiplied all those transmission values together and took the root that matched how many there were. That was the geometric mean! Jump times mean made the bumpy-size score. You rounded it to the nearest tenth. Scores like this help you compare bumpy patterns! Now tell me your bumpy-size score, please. 4.0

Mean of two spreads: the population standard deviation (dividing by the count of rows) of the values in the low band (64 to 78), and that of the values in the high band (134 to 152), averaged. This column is 0.280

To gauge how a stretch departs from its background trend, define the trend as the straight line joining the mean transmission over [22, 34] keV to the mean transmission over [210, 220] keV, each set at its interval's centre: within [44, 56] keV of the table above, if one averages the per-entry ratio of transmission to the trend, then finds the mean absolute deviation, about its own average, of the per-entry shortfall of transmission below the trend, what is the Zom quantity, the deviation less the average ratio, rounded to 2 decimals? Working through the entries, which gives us -0.86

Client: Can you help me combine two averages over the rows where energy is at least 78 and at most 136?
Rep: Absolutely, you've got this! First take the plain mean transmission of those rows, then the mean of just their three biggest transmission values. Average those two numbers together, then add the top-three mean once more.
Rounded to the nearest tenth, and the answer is 12.7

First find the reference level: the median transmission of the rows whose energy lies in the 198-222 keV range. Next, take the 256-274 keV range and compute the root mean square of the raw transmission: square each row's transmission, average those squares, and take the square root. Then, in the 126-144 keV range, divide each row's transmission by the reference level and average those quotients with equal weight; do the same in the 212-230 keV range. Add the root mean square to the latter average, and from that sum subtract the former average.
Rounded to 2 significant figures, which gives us 6.5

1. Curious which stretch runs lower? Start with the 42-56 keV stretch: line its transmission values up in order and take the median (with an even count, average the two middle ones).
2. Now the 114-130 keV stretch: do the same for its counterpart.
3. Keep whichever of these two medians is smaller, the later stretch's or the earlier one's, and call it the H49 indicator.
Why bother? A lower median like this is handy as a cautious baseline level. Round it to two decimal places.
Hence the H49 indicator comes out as 6.07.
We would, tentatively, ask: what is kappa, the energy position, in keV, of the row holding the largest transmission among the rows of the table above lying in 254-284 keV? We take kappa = 281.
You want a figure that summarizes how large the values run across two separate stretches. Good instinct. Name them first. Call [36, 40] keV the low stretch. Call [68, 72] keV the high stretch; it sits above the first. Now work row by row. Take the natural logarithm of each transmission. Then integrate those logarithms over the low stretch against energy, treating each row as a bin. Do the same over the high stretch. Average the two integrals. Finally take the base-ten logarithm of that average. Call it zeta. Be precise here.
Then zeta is 0.870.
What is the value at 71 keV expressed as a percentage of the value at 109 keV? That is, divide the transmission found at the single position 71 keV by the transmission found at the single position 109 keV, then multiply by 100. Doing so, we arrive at 101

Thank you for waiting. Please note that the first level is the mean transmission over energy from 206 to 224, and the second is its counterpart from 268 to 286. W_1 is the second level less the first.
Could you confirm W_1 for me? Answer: 1.1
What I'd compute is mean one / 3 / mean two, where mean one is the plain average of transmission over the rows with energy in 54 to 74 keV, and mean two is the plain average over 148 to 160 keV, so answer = 0.345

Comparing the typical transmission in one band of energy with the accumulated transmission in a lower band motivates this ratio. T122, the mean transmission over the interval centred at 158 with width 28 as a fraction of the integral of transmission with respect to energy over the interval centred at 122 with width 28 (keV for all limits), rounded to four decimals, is 0.0370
